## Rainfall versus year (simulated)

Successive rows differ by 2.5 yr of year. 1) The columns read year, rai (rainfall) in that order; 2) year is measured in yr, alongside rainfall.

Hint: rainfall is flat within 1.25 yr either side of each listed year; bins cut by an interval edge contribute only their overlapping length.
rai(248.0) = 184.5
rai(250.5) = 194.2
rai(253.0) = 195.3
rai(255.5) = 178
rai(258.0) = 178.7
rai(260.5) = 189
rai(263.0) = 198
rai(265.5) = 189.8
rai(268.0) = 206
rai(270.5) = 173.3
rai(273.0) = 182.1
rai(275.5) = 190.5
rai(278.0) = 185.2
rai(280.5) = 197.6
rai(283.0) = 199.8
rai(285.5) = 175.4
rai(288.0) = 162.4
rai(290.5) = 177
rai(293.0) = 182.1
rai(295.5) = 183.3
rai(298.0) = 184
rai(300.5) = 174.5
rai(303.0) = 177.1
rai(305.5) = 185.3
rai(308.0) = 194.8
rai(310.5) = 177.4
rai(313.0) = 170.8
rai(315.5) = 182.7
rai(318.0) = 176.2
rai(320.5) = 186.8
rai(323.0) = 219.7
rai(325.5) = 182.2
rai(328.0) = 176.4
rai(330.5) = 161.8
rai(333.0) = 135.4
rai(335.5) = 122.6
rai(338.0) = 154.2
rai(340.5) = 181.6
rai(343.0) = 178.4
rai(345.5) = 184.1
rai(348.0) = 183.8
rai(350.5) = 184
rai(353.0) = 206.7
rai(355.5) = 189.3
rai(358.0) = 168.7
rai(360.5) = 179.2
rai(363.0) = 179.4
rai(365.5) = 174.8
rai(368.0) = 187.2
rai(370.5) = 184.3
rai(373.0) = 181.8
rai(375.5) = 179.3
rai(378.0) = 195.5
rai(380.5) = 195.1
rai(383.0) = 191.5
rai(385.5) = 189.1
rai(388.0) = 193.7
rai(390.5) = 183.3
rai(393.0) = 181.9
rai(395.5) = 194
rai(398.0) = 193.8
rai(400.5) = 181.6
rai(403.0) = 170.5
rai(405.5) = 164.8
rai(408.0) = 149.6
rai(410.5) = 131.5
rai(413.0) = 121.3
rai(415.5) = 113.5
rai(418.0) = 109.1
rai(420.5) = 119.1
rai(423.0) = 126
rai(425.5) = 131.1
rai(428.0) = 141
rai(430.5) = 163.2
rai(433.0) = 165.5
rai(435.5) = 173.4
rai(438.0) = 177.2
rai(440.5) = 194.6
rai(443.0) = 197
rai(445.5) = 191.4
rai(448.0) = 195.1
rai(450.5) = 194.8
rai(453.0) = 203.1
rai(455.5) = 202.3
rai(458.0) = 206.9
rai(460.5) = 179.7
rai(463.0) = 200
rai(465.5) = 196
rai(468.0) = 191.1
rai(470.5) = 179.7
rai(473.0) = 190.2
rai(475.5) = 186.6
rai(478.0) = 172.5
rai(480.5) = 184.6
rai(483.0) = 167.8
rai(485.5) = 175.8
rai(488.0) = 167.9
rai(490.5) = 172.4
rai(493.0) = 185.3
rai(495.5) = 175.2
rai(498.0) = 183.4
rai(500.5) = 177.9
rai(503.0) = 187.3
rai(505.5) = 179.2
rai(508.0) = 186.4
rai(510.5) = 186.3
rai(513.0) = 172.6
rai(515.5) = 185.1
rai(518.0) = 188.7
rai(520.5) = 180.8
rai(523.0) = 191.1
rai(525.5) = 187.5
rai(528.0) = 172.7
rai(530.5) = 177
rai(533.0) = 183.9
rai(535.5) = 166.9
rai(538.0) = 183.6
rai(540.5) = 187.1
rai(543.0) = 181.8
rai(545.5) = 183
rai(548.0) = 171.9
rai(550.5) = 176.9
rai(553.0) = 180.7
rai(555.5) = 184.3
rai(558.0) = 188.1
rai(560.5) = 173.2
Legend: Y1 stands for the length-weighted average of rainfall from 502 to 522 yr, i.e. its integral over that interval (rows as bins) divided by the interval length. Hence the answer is 183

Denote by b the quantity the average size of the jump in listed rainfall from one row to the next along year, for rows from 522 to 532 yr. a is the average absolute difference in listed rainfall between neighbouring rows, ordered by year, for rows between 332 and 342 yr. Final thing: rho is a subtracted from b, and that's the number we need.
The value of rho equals -16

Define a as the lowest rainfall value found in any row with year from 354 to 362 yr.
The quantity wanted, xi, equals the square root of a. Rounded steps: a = 168.7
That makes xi 13.0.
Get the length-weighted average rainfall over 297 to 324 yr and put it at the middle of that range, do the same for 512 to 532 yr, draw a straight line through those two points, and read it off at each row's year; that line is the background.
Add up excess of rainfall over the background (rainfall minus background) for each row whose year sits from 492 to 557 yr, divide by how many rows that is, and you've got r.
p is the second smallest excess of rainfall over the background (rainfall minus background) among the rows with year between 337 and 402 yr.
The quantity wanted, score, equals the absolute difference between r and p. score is 14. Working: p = -15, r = -1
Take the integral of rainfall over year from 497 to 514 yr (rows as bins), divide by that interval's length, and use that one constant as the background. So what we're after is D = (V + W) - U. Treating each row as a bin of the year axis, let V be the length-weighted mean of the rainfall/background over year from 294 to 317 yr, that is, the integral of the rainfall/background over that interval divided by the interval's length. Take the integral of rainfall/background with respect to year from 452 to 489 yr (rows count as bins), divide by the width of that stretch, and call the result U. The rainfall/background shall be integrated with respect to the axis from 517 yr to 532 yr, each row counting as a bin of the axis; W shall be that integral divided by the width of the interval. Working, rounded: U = 1.027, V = 0.99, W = 1.005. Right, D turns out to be 0.97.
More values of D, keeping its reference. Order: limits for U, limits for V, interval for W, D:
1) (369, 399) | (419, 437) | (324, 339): 0.62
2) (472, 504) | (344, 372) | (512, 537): 1.02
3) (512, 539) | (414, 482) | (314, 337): 0.90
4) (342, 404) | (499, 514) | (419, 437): 0.78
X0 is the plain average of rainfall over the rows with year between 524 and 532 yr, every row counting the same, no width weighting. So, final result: 179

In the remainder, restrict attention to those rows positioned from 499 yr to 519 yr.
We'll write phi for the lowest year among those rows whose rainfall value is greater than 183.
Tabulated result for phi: 503.0 yr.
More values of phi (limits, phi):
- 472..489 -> 473.0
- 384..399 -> 385.5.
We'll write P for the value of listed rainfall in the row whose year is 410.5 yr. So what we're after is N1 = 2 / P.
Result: 0.0152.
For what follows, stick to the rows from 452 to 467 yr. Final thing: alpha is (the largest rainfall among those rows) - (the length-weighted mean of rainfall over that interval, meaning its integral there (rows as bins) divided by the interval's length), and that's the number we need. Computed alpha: 9.1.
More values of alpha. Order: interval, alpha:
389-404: 9.4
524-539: 8.8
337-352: 5.5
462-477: 9.9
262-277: 16.3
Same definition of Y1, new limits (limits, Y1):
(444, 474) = 194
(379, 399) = 190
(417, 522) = 177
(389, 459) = 167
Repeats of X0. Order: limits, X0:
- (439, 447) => 194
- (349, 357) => 193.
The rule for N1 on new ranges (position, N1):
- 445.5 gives 0.0104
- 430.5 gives 0.0123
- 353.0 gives 0.0097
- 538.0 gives 0.0109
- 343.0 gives 0.0112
